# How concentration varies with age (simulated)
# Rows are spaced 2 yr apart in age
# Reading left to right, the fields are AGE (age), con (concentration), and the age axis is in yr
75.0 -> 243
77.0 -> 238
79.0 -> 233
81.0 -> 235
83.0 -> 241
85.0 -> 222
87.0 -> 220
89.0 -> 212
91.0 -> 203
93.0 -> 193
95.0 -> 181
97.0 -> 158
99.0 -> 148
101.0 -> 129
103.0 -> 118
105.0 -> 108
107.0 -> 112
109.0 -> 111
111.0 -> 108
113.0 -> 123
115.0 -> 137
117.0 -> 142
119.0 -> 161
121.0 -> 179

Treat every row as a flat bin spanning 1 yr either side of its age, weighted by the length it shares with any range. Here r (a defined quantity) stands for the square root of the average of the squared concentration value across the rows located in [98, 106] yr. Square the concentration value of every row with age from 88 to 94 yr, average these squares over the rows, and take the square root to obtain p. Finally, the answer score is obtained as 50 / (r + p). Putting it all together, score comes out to 0.152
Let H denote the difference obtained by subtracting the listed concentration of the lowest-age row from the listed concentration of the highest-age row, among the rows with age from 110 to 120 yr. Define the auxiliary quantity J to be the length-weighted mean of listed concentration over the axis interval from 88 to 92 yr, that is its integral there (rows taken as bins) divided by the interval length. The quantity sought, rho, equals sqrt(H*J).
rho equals 105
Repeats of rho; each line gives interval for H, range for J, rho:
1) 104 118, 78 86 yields 89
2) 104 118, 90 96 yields 81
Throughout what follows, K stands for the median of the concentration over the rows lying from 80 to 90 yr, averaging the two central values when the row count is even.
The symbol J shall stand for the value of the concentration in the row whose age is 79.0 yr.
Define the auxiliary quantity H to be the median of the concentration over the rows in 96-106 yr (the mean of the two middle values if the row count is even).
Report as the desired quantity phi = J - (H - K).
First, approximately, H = 129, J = 233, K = 222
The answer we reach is 326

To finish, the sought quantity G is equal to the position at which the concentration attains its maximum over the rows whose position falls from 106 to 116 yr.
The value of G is 115.0 yr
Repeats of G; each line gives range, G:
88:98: 89.0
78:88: 83.0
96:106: 97.0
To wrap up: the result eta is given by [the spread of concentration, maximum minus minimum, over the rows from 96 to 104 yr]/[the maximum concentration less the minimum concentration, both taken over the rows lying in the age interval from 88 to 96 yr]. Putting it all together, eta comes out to 1.3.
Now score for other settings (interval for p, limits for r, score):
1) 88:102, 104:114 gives 0.173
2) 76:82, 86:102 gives 0.120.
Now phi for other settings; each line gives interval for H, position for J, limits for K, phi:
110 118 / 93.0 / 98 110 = 178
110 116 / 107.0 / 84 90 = 209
